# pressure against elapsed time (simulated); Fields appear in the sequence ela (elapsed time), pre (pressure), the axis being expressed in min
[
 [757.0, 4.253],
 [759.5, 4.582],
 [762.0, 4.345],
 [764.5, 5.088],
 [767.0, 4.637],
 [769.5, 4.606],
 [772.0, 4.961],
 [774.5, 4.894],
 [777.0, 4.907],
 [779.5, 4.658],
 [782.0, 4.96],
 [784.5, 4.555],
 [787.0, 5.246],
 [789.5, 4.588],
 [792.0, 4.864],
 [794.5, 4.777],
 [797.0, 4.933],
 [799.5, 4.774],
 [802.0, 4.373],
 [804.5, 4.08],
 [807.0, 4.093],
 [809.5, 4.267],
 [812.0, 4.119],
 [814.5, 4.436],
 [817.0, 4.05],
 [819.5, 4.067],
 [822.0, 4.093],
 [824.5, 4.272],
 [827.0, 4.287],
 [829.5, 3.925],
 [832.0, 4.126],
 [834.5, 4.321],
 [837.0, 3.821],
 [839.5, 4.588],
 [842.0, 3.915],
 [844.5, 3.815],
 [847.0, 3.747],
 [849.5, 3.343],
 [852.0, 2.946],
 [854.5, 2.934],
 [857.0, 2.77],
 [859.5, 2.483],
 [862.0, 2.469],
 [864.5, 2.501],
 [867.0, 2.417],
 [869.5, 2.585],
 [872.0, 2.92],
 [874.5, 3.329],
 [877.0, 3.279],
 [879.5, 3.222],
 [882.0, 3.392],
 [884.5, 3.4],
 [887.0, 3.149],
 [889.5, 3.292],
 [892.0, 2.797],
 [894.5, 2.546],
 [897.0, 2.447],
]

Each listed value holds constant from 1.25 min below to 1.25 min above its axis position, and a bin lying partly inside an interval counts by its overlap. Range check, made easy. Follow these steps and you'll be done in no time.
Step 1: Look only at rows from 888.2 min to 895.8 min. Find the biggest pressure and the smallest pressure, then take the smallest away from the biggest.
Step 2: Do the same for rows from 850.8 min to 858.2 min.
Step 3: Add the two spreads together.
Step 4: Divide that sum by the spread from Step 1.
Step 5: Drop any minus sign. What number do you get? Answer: 1.2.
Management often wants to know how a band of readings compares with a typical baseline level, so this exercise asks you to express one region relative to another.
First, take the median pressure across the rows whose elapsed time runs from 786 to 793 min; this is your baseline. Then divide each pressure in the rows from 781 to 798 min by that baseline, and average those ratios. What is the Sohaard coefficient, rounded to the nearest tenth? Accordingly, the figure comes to 1.0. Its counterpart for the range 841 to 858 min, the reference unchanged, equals 0.7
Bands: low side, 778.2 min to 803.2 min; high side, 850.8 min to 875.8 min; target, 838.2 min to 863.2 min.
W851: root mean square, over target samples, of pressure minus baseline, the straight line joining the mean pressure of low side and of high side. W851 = 0.52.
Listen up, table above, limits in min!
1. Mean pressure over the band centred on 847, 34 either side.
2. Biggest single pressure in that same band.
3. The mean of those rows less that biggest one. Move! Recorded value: -1.08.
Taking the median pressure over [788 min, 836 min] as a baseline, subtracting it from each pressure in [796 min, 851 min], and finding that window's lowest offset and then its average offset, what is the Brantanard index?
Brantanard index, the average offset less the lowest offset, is 0.8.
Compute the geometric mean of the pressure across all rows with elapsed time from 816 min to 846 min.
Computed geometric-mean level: 4.1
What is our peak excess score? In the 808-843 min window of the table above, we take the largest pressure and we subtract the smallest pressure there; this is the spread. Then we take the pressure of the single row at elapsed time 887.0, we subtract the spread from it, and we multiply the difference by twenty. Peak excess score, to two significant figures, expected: 48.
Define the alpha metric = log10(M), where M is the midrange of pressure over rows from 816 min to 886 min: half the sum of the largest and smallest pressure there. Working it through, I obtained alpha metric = 0.54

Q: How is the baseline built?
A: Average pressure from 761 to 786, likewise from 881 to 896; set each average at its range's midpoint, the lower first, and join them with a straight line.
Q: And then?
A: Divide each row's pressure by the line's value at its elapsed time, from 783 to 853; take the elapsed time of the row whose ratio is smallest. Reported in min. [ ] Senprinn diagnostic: 852.0 min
